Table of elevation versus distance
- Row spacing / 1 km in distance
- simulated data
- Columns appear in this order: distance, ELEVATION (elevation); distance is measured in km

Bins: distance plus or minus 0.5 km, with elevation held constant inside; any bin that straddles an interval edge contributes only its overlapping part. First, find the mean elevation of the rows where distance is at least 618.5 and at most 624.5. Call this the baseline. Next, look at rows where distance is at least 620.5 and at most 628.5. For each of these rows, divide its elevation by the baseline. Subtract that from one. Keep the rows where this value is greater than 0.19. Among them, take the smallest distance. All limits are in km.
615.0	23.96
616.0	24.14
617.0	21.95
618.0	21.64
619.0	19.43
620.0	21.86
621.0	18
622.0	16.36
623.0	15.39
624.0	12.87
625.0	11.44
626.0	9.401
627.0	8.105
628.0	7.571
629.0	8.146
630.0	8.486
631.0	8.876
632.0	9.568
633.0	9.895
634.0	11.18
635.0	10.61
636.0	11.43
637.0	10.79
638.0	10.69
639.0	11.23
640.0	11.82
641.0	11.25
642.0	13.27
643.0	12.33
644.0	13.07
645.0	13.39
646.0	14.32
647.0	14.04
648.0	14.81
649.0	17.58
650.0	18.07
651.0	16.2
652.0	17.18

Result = 624.0 km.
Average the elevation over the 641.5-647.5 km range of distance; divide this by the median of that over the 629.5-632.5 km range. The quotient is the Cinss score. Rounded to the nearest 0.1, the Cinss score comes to 1.5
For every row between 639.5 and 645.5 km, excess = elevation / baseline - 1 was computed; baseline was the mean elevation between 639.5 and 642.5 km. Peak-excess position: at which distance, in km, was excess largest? 645.0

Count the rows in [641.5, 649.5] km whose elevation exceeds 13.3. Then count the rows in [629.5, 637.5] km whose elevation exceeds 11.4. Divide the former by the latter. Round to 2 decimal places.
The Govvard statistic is 5.00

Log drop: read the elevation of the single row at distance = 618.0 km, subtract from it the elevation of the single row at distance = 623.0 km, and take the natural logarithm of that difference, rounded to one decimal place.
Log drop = 1.8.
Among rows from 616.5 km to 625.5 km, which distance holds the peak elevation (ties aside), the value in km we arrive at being 617.0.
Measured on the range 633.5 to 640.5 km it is 640.0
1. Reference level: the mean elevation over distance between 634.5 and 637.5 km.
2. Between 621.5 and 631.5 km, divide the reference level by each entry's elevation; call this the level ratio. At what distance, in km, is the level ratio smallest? 622.0 km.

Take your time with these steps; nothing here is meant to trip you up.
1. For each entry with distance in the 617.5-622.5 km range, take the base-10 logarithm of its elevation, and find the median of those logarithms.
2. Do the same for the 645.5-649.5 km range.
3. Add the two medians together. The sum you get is 2.45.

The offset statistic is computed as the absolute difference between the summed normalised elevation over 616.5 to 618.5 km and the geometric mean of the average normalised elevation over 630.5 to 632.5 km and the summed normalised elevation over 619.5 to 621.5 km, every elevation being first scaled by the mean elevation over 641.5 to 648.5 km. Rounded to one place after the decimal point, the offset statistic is 1.8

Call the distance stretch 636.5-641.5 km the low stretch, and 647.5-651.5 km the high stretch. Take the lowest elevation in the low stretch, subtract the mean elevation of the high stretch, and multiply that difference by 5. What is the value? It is -30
